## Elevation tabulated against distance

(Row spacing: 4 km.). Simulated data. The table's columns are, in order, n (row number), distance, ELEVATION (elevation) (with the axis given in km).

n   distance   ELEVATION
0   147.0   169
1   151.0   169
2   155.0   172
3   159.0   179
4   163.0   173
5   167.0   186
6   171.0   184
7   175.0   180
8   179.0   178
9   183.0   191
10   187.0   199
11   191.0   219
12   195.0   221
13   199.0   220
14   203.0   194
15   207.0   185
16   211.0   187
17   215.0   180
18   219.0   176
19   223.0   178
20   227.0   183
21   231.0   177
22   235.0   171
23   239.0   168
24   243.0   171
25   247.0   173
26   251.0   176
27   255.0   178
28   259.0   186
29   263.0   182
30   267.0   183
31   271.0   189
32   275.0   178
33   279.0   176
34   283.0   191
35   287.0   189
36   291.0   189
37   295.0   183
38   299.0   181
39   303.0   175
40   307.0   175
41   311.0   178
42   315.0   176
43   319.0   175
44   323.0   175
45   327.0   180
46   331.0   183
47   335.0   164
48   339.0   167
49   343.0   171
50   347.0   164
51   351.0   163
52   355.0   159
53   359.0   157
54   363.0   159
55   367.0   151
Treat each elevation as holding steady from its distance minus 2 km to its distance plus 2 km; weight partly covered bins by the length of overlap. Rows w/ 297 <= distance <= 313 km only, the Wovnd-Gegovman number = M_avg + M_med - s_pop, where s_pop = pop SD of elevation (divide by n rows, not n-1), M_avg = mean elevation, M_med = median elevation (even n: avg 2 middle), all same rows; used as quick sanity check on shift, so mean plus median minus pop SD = 351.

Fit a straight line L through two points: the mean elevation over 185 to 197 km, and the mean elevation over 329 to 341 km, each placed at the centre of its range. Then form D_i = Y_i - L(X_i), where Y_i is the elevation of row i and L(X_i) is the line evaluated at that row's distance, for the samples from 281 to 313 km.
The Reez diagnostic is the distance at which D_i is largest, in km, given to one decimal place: 291.0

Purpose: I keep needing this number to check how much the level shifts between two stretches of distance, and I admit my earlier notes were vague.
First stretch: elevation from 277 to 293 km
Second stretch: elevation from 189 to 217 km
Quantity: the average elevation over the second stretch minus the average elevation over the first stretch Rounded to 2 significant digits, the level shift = 15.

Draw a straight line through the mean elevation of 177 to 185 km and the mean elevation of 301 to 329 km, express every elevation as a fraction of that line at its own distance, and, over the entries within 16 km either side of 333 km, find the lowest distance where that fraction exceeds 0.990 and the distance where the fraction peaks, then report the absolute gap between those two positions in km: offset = 12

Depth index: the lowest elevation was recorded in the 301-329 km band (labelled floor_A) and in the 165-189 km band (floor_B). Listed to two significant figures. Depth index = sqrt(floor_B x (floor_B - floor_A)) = 23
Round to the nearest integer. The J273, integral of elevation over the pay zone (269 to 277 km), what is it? 1468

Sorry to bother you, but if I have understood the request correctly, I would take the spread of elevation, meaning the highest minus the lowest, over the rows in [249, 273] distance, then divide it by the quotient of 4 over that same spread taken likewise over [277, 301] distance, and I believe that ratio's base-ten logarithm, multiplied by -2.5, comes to -4.2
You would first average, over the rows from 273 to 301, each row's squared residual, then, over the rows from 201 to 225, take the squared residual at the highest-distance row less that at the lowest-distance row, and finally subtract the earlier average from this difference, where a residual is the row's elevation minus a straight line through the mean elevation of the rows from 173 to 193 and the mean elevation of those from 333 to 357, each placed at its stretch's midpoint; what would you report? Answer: -64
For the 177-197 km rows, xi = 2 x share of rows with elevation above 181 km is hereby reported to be 1.60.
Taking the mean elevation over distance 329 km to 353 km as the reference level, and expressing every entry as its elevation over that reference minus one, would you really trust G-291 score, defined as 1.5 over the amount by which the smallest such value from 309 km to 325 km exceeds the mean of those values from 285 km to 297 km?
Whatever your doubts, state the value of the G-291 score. -21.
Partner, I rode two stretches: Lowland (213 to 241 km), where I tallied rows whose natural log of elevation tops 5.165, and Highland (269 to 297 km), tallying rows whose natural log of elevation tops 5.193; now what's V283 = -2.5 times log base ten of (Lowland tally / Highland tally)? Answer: 0.0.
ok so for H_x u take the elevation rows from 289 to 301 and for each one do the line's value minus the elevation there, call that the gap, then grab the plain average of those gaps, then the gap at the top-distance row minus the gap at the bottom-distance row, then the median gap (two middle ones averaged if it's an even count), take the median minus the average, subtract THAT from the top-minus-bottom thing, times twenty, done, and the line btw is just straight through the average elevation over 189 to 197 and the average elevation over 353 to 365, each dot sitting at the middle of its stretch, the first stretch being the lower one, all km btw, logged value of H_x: 74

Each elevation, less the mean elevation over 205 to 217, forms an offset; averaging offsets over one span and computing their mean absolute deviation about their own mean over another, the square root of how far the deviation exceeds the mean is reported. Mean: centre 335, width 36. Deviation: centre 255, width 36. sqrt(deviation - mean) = 4.3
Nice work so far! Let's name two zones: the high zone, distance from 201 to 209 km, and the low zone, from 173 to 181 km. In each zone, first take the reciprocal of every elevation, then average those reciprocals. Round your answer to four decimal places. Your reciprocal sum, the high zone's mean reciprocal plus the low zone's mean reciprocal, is 0.0109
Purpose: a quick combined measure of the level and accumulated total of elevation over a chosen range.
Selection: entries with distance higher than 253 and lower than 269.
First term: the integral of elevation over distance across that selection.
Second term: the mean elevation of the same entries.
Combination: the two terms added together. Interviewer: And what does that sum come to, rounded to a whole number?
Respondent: 3098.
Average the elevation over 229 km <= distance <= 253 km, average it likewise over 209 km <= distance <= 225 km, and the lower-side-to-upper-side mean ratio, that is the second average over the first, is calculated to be 1.044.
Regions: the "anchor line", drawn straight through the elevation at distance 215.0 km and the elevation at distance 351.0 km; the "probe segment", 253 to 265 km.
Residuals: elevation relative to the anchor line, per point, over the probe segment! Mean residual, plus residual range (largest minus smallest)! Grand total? 16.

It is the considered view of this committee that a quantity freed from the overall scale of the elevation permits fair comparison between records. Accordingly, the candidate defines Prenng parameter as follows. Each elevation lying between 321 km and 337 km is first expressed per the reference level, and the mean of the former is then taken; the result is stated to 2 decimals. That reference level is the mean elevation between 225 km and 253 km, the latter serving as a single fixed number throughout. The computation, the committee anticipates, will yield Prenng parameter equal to 1.01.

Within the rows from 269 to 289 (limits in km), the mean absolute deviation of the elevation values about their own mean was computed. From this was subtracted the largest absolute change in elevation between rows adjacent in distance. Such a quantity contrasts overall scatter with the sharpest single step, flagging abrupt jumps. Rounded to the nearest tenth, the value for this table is -8.9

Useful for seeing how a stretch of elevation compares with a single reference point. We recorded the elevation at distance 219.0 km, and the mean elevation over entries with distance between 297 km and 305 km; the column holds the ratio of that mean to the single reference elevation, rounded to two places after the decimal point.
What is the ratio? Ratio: 1.01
